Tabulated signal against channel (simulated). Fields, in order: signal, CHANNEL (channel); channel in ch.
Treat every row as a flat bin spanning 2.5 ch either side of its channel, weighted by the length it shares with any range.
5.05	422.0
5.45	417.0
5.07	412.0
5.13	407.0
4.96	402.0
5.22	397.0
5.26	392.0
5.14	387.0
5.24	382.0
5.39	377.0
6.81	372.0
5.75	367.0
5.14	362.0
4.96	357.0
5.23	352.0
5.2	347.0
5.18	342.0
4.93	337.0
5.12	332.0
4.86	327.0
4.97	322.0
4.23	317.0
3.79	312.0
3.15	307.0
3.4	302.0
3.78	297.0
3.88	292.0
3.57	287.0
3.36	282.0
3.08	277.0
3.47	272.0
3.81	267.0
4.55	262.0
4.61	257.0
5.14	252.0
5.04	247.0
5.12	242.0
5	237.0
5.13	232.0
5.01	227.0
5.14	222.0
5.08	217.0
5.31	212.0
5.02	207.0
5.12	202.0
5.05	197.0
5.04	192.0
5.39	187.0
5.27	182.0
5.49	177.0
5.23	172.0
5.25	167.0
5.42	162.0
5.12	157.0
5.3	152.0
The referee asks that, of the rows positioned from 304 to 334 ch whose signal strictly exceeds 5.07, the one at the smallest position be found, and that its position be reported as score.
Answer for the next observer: 332.0 ch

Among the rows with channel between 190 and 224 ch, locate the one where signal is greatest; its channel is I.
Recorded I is 212.0 ch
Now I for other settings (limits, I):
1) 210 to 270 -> 212.0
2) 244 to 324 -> 252.0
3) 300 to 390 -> 372.0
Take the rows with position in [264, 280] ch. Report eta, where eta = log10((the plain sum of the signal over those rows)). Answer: 1.02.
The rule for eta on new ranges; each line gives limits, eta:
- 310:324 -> 1.11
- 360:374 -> 1.25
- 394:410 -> 1.18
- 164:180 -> 1.20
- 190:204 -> 1.18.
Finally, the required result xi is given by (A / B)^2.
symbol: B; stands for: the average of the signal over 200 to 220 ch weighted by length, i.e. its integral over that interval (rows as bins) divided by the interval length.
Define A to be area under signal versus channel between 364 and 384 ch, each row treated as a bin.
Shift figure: 510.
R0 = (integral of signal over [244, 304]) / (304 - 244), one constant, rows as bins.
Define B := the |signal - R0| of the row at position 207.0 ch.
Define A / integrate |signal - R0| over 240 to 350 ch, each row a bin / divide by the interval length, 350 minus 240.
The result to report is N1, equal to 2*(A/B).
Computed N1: 1.38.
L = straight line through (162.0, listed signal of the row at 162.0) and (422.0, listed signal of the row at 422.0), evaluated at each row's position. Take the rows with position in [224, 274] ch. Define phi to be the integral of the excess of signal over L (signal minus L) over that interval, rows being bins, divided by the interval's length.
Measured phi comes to -0.6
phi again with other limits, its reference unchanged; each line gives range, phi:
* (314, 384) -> 0.1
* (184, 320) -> -0.8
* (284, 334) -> -1.2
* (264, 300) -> -1.7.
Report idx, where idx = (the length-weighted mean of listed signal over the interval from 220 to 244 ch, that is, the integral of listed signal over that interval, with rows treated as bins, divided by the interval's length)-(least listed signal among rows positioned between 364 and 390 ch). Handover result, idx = -0.1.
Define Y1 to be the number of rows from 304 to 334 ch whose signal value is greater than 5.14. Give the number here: 0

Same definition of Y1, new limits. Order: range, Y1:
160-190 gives 6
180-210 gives 2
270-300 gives 0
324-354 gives 3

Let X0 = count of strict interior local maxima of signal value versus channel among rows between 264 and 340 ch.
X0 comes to 3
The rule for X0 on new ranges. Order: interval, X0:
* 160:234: 5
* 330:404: 3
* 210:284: 4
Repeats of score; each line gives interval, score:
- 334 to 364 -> 342.0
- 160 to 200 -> 162.0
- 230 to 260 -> 232.0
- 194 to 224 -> 202.0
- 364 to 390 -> 367.0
